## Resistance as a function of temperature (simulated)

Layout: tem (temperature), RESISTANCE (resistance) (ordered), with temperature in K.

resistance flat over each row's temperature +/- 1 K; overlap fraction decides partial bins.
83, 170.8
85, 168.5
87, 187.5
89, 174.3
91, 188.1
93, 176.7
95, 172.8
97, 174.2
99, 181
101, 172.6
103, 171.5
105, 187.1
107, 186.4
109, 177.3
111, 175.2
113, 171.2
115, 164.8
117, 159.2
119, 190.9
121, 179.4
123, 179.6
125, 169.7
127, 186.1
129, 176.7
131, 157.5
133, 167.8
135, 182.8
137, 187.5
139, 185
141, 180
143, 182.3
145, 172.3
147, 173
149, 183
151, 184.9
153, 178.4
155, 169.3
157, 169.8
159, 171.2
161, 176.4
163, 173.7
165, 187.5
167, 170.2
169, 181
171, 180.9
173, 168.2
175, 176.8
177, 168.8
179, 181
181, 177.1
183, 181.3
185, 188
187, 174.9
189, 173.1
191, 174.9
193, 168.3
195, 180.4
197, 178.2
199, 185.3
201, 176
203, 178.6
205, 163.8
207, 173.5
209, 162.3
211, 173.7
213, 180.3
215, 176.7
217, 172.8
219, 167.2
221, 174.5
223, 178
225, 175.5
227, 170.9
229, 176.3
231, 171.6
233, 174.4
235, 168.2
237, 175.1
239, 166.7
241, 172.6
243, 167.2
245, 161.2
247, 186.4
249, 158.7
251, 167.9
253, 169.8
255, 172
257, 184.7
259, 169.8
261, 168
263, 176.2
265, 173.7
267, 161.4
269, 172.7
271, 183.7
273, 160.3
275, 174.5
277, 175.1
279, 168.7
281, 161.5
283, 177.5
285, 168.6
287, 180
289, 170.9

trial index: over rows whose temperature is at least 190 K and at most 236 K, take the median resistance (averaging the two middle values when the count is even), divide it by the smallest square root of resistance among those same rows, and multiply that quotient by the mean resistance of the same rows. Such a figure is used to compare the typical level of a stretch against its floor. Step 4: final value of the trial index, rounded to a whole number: 2383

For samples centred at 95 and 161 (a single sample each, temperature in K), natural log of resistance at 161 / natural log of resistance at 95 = 1.00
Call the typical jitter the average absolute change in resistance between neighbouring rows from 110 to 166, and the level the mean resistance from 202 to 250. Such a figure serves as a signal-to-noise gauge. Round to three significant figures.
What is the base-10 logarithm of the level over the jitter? 1.33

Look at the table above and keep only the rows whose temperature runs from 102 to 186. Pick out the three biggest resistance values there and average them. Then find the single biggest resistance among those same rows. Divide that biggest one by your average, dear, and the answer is 1.01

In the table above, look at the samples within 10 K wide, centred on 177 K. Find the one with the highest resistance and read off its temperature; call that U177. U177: 179 K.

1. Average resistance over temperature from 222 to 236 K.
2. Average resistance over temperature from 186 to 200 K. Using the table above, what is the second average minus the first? 2.9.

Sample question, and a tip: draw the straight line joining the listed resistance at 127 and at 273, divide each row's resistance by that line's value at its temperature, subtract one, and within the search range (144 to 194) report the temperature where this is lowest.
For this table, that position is 155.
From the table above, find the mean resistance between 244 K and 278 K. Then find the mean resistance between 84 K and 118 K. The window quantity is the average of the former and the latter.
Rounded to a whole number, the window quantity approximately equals 174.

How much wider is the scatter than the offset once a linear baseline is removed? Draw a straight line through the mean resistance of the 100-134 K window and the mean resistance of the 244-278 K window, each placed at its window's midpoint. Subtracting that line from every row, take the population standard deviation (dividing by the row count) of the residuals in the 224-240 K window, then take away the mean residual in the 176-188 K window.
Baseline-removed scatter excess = -1.9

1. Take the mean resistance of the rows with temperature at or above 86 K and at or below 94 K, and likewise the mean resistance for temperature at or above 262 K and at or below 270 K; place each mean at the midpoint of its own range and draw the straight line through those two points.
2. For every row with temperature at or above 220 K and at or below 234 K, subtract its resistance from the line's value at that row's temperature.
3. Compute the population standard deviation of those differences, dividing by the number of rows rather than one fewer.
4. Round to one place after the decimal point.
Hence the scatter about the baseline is 2.2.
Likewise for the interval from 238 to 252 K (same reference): 8.4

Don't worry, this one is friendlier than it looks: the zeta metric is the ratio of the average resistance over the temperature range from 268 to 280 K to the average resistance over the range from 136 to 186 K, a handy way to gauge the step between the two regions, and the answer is 0.97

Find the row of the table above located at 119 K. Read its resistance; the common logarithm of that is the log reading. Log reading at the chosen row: 2.28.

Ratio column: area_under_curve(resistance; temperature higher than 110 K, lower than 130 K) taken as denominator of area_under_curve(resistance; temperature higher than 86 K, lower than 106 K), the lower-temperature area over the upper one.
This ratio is 1.02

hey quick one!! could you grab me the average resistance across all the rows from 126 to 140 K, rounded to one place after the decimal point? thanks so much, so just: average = 177.6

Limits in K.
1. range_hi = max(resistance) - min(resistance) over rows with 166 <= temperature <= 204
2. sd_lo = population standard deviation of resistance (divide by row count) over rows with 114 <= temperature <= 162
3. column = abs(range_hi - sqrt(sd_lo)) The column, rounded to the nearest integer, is 17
